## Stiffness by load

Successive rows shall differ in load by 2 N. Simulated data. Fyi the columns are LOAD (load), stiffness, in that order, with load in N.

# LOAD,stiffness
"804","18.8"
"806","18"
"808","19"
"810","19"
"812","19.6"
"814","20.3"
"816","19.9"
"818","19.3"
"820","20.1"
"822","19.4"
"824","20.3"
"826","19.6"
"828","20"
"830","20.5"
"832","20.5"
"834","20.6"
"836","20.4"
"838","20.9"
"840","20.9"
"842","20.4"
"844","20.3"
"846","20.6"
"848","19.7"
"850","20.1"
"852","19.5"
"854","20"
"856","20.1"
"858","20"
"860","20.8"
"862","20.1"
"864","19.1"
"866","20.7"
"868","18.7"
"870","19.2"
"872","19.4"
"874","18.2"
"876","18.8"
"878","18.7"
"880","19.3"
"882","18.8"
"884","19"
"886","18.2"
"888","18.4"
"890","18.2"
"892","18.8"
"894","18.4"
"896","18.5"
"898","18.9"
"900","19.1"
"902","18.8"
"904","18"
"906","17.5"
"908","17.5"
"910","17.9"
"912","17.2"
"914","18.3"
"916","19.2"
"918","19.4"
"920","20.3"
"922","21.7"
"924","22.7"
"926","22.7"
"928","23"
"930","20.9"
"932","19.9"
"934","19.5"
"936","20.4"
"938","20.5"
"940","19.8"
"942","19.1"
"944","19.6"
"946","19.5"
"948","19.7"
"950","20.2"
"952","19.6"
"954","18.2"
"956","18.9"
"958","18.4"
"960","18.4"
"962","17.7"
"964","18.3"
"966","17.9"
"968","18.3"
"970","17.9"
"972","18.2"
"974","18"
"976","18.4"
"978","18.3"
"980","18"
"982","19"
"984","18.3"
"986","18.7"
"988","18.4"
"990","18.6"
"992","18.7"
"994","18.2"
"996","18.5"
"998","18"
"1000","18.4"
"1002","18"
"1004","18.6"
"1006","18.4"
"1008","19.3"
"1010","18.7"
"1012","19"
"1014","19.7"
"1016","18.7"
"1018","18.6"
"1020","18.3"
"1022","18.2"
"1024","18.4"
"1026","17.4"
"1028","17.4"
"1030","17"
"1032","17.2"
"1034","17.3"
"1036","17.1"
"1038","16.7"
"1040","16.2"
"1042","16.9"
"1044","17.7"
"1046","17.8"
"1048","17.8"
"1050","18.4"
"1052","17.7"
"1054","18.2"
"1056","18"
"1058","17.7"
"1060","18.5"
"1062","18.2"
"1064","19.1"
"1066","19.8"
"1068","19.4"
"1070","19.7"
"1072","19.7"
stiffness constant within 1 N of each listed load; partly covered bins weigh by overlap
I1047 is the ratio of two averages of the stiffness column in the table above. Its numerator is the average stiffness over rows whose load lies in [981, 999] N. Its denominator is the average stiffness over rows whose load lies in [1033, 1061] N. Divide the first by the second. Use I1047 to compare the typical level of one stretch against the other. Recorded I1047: 1.05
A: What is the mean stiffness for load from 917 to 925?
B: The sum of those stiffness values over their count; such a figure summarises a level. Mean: 21.0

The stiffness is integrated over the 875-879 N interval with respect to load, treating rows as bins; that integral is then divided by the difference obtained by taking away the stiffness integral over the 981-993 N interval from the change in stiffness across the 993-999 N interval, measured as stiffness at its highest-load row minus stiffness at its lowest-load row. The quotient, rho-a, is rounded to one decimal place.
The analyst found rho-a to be -0.3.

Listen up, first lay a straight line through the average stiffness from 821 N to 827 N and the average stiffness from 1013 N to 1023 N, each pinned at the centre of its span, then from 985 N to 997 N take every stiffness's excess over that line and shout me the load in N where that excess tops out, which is 992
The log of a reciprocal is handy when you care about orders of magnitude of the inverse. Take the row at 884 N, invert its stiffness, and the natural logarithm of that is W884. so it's -2.94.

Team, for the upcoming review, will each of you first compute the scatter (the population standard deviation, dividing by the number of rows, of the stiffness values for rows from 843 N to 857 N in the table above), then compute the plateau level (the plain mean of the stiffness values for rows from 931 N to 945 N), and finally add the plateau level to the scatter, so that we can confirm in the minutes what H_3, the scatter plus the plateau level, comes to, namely 20.2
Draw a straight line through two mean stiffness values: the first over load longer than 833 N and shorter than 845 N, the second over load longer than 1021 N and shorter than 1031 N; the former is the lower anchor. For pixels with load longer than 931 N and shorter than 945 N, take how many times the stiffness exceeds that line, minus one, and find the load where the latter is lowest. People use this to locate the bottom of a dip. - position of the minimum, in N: 942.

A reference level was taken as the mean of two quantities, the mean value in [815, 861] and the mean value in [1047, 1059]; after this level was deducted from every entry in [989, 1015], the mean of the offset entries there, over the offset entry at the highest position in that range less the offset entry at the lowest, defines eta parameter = -0.40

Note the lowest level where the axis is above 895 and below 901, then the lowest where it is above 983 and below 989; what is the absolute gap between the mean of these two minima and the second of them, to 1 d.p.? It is 0.1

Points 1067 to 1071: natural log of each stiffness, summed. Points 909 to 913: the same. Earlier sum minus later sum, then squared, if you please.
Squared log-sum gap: 0.047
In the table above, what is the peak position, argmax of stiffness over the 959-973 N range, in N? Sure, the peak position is 960 N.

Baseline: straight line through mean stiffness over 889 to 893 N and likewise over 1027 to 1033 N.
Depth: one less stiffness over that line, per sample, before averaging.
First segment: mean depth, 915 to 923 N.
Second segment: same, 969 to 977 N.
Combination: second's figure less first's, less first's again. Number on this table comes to 0.19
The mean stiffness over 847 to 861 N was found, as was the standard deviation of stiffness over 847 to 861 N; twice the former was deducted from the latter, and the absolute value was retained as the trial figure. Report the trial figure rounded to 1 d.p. 39.7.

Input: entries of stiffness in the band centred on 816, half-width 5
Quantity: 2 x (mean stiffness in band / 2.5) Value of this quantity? 15.9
